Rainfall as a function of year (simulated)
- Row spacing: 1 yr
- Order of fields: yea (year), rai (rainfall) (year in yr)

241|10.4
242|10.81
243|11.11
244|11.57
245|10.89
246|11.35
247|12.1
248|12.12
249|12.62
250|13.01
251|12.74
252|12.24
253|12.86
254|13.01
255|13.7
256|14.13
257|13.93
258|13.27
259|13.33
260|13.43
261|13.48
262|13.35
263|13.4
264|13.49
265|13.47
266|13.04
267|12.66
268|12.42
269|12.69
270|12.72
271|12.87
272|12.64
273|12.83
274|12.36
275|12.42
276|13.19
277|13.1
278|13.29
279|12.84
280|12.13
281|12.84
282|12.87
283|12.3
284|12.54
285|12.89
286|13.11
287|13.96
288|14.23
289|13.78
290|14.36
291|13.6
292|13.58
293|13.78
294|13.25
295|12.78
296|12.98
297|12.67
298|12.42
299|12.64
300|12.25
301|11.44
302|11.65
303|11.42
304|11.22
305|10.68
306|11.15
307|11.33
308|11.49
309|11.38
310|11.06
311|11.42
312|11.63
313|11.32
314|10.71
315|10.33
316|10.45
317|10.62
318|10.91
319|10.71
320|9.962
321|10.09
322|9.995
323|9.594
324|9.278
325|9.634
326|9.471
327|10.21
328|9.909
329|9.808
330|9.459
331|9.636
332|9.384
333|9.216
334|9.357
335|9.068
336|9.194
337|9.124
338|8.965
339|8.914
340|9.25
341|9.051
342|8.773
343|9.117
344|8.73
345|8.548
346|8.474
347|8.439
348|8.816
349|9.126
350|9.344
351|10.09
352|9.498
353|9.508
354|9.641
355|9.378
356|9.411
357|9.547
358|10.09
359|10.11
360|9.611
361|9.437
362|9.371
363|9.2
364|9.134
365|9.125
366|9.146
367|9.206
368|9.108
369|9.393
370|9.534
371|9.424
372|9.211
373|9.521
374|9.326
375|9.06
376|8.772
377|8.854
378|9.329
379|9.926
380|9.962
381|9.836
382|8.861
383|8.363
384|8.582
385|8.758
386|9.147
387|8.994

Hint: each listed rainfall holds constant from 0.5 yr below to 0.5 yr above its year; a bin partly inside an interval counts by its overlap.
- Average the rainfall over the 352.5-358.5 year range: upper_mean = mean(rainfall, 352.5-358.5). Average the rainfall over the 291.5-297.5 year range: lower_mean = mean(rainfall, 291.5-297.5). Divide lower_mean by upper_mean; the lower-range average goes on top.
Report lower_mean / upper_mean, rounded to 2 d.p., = 1.37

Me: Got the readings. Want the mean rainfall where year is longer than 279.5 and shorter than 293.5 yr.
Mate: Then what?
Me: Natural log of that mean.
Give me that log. 2.59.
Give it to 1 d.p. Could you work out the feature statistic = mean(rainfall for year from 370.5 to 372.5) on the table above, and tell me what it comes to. 9.3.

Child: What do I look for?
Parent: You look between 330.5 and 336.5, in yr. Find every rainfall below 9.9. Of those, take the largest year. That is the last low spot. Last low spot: 336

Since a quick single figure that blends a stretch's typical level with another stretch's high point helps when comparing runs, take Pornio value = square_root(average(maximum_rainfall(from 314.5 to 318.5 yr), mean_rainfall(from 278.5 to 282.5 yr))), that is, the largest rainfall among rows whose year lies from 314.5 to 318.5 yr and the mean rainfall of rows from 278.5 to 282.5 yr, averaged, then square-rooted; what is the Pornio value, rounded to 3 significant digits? 3.43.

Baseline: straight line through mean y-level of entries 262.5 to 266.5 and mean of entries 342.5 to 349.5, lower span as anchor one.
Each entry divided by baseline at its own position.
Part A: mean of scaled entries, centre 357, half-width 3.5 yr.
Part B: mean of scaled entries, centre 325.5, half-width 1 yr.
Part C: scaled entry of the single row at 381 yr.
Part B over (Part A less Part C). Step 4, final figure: -4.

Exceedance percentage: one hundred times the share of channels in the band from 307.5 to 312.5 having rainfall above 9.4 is 100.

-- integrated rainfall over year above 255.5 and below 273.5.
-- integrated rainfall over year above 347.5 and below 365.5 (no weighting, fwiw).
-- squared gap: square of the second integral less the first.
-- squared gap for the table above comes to 4451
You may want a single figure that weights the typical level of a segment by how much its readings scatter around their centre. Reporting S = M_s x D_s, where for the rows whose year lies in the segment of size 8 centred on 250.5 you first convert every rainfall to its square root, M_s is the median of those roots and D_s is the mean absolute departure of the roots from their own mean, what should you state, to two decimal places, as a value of 0.16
